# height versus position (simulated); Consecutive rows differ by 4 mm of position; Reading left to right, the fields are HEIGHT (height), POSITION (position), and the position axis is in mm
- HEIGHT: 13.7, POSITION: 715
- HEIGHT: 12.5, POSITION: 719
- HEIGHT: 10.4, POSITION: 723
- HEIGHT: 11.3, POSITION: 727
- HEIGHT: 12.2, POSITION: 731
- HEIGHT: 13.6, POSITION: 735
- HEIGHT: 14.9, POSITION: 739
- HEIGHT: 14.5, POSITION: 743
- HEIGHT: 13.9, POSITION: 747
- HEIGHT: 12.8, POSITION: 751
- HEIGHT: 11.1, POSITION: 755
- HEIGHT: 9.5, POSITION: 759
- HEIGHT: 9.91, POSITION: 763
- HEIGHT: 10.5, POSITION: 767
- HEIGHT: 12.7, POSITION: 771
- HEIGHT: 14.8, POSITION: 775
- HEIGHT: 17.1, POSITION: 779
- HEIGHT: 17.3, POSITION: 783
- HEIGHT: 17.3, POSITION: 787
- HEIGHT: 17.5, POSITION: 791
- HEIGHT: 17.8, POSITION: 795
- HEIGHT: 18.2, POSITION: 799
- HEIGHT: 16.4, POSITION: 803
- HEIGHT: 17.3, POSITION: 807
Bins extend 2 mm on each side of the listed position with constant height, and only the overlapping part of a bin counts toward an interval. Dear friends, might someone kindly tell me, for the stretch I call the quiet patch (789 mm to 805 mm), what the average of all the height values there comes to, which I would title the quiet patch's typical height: 17.5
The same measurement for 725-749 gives 13.4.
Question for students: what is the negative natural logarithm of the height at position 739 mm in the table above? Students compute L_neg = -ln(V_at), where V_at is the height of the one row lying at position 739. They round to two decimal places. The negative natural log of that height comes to -2.70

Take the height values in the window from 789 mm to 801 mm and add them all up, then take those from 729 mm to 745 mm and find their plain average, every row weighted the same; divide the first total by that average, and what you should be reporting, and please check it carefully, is 3.9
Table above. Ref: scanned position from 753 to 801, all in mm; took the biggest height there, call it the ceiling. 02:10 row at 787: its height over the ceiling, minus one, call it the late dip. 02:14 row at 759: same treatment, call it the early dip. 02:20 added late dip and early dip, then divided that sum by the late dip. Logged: 10.7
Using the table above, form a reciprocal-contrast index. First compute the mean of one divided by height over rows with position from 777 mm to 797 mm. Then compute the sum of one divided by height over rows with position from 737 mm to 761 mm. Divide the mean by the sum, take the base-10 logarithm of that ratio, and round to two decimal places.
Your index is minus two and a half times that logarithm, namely 2.31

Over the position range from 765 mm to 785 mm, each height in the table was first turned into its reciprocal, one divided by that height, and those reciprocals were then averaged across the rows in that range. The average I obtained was 0.0716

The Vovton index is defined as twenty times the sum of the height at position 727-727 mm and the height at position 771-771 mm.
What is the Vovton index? 480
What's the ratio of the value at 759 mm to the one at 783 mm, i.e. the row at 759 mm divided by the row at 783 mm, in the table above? 0.55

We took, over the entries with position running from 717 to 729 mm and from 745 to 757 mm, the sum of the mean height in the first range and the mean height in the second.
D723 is 24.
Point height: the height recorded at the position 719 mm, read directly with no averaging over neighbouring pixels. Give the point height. 12.5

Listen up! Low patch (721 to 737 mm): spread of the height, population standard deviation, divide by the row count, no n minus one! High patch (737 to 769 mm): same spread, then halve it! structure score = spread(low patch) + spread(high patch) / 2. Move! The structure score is 2.2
